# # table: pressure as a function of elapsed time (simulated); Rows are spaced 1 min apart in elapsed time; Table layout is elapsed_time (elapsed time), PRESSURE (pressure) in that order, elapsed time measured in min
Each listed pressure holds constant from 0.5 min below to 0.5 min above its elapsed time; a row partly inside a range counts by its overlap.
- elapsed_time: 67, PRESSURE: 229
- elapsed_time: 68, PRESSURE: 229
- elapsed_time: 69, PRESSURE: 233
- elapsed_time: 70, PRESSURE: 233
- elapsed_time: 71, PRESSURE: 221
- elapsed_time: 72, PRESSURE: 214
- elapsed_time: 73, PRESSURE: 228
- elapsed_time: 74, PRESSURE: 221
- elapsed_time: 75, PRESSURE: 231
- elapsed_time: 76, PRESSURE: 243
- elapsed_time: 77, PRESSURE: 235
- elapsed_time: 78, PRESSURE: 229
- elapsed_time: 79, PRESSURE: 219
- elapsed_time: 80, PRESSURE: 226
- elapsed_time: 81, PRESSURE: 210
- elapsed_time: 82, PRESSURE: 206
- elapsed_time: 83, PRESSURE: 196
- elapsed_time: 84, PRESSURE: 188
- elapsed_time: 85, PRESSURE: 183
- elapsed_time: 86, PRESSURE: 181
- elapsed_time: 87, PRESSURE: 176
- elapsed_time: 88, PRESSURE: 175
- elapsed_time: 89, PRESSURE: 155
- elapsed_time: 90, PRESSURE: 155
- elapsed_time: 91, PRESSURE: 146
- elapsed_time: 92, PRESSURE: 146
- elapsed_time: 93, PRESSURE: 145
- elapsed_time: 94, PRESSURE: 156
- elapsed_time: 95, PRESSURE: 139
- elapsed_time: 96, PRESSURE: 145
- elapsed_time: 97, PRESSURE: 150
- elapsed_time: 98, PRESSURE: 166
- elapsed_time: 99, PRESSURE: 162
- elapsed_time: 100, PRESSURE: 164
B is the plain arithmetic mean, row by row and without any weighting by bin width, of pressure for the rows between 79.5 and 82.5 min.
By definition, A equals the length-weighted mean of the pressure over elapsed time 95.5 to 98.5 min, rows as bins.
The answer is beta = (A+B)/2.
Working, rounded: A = 154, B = 214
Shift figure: 184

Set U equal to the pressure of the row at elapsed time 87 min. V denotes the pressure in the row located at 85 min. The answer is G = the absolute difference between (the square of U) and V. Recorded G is 30793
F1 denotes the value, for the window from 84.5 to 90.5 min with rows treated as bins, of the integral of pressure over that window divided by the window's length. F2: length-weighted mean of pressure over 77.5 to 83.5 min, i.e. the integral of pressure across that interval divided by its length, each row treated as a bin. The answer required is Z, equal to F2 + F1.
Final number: 385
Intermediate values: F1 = 171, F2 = 214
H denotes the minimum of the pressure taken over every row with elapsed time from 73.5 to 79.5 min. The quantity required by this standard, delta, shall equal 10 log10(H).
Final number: 23.4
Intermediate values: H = 219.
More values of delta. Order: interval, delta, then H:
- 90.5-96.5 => 21.4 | 139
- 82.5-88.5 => 22.4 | 175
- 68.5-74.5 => 23.3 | 214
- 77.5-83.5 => 22.9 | 196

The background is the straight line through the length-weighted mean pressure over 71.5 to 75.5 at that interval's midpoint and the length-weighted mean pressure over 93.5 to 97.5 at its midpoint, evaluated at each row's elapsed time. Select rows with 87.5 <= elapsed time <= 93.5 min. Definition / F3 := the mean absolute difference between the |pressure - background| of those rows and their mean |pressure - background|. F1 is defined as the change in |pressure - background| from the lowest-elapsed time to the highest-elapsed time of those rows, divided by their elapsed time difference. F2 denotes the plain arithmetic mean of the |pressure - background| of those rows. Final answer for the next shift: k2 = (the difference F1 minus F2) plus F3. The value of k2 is -6.2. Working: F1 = 1.9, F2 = 12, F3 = 3.6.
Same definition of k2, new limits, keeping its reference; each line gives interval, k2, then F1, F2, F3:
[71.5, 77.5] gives -3.6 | 1.8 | 14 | 8.4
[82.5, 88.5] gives -1.2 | -0.7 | 2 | 1.2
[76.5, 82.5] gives -15.3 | -2.3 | 18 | 5.1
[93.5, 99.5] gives 1.5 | 4.7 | 13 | 9.5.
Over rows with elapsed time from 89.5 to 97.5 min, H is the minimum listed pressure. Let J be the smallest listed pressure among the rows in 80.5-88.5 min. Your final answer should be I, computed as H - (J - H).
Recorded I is 103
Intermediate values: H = 139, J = 175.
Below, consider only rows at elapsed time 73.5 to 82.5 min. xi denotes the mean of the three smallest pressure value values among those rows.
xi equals 212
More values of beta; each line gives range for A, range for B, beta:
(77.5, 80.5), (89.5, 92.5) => 187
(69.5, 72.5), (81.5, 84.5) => 210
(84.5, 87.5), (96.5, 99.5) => 170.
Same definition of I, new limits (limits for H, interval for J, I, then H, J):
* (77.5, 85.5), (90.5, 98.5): 227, 183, 139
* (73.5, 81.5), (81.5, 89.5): 265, 210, 155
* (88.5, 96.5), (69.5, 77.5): 64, 139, 214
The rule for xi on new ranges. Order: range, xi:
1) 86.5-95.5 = 143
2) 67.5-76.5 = 219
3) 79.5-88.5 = 177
